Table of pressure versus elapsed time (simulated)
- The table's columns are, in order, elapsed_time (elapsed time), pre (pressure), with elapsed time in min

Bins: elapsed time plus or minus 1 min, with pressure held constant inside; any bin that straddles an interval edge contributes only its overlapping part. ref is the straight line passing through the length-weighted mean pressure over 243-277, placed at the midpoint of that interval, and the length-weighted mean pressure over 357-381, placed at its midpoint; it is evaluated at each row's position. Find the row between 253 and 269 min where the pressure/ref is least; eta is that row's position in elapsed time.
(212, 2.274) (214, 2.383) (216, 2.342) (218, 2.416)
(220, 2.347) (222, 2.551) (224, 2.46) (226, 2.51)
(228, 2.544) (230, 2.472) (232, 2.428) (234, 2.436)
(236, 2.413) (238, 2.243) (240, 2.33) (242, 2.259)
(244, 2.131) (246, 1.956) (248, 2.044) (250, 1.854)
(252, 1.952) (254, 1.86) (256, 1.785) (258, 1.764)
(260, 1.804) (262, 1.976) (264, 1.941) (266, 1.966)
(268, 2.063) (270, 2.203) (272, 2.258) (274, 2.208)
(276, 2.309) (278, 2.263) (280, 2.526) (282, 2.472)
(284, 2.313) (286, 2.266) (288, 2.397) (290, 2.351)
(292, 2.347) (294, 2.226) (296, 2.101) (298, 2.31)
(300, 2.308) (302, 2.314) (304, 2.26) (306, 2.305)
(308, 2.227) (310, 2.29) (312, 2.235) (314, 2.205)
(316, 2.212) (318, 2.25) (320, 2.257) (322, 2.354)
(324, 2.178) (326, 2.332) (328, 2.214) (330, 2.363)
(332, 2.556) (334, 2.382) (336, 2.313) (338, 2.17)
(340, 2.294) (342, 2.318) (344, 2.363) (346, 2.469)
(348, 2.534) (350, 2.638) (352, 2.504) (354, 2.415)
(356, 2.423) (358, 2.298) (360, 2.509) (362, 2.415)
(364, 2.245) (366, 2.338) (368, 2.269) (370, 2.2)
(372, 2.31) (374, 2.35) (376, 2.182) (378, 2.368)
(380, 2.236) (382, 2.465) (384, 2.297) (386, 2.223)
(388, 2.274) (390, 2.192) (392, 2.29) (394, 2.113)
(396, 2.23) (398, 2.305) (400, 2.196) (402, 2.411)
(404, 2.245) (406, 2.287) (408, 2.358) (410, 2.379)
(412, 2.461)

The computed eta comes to 258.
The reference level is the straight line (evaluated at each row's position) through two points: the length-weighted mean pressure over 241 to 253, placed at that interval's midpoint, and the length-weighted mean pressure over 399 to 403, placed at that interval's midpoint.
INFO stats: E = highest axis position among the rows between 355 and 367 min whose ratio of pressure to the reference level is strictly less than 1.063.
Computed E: 366 min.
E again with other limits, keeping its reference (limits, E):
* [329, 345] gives 342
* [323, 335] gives 328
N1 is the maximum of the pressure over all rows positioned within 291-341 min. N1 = 2.556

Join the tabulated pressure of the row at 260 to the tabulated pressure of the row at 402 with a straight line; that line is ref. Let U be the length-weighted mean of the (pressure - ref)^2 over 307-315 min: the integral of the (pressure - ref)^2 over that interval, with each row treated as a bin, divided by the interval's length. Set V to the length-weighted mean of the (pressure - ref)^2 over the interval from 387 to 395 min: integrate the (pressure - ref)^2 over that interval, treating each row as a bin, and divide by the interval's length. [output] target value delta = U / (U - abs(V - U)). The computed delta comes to 2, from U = 0.05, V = 0.03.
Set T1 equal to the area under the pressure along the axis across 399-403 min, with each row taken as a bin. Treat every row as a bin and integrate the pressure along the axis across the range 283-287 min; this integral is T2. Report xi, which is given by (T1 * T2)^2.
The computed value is 7120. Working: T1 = 9.2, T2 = 9.16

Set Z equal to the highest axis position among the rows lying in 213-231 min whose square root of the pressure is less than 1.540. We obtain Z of 220 min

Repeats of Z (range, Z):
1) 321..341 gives 340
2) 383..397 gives 396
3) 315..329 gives 328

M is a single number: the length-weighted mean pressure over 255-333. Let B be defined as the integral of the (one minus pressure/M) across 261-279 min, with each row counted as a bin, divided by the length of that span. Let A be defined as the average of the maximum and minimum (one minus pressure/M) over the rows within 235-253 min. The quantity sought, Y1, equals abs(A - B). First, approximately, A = 0.04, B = 0.04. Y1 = 0.00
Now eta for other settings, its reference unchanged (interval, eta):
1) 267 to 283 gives 268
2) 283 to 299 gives 296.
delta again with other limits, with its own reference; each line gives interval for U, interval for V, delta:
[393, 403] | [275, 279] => 0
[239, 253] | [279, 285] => -8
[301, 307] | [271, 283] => -2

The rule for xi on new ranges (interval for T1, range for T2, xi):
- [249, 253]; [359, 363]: 5619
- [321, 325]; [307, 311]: 6705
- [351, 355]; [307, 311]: 7899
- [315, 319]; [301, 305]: 6665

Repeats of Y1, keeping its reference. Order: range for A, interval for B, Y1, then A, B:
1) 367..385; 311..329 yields 0.03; -0.05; -0.01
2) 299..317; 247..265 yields 0.17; -0.02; 0.15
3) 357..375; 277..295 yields 0.00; -0.06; -0.06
